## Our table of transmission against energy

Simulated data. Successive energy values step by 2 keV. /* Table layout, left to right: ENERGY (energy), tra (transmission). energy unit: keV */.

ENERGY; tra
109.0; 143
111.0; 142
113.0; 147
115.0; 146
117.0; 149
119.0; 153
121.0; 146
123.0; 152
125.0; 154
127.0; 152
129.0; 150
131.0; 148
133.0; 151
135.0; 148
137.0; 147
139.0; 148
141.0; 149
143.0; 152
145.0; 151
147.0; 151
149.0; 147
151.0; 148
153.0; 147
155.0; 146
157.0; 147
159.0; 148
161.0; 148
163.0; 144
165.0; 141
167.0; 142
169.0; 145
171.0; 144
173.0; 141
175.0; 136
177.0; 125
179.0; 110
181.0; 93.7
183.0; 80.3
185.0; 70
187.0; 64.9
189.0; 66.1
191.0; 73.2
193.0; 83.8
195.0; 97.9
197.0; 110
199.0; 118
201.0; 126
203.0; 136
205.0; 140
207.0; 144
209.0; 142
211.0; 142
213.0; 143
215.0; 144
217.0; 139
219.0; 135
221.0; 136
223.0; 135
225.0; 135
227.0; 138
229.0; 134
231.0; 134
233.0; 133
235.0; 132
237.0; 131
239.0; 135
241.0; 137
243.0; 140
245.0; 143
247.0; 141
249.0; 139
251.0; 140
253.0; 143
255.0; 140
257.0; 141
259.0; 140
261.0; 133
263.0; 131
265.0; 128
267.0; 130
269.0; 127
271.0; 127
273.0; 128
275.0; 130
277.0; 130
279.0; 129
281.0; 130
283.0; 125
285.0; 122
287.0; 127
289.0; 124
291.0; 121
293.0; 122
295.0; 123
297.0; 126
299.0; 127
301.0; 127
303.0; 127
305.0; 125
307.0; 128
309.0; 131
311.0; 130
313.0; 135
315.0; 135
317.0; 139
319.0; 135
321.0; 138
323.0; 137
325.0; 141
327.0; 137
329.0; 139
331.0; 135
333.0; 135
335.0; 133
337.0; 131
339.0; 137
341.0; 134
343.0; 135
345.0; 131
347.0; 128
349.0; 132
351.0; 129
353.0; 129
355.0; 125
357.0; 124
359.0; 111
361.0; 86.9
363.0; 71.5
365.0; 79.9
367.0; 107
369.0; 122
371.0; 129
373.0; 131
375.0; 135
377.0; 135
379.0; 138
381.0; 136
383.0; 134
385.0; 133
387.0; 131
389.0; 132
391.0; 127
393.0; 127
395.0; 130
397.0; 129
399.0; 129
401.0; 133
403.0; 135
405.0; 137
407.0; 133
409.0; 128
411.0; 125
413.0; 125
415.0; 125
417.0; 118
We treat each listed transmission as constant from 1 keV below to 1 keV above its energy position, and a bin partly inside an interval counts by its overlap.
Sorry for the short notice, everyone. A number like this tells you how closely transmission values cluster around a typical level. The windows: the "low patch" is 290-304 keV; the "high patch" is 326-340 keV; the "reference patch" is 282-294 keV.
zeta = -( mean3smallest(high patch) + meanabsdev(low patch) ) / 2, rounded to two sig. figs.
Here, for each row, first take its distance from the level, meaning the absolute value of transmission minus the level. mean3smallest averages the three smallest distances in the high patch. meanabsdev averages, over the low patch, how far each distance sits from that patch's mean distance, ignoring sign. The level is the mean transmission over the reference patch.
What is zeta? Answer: -5.2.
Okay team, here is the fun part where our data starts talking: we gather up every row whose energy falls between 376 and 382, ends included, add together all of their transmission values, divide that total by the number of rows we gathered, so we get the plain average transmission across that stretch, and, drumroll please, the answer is 136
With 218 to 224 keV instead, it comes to 135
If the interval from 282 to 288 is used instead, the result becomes 125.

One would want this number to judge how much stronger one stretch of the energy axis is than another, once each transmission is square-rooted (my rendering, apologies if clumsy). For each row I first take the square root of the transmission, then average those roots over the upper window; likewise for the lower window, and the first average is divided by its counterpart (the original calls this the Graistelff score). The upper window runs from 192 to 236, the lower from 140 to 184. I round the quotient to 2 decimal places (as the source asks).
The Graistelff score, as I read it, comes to 0.97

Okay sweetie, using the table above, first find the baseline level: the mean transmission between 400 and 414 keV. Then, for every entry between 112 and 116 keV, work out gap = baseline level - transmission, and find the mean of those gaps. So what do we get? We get -16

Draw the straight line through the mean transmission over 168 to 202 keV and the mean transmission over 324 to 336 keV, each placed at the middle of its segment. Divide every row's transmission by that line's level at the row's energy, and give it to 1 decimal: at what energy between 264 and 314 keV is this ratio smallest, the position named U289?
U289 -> 291.0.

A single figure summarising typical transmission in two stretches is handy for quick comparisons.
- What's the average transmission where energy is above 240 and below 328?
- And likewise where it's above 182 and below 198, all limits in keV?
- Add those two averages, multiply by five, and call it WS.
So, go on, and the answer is 1064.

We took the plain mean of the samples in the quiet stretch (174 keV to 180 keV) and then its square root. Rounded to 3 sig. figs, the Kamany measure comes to 11.1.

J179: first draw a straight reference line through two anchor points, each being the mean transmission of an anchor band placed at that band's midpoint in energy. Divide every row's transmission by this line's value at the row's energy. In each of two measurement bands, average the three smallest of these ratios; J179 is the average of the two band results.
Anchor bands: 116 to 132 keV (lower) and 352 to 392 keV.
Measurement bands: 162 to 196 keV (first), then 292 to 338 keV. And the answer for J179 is 0.710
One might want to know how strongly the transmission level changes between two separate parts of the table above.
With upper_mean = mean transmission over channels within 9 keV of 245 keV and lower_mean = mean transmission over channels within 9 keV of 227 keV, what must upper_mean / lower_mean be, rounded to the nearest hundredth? 1.03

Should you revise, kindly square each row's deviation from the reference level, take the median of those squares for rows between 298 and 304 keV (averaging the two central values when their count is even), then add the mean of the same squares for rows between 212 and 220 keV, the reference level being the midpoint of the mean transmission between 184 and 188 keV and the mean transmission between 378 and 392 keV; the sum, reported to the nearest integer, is 2332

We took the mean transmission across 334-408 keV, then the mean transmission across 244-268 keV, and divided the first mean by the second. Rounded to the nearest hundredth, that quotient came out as 0.92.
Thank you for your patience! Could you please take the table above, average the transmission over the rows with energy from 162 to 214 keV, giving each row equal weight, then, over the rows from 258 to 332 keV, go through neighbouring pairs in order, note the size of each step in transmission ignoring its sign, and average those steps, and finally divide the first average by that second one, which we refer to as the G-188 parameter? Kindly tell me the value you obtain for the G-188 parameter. 49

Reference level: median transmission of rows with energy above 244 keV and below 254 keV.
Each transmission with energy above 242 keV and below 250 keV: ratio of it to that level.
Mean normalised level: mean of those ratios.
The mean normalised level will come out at 1.0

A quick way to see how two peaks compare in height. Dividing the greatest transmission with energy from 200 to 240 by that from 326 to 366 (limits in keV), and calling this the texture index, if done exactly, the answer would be 1.04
